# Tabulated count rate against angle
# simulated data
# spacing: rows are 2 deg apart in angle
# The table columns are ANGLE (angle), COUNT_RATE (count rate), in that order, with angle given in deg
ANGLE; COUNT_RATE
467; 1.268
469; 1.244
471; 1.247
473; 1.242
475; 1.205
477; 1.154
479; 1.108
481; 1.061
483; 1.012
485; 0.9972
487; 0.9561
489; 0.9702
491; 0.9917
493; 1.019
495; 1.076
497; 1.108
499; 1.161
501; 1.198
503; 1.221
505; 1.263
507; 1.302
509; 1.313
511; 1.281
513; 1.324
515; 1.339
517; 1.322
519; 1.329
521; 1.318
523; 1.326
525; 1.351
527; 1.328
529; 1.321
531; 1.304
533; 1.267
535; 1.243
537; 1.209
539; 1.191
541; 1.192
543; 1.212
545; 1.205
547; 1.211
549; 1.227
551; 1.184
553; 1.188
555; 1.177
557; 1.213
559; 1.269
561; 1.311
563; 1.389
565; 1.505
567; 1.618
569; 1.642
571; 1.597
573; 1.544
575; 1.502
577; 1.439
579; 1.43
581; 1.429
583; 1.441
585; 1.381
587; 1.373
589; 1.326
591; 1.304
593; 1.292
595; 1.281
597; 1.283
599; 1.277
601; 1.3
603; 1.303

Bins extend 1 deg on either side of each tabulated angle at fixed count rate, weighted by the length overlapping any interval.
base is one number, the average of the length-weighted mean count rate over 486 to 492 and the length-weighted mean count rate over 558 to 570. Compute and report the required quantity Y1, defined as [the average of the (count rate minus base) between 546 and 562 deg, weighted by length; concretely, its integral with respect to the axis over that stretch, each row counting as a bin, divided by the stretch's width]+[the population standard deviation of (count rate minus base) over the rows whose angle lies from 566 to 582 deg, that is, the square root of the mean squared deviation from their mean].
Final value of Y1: 0.09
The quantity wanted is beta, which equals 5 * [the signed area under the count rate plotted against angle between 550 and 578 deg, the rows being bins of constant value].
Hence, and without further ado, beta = 196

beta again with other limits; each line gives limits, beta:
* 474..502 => 150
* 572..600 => 193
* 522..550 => 176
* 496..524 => 178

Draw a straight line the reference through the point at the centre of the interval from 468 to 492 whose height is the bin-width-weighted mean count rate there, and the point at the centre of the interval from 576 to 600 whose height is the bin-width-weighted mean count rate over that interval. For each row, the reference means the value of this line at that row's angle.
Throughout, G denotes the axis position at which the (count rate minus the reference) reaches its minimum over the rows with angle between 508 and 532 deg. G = 531 deg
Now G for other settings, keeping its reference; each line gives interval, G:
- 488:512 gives 489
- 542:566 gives 555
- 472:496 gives 487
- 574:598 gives 597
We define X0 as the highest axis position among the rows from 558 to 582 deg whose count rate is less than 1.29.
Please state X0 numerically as 559 deg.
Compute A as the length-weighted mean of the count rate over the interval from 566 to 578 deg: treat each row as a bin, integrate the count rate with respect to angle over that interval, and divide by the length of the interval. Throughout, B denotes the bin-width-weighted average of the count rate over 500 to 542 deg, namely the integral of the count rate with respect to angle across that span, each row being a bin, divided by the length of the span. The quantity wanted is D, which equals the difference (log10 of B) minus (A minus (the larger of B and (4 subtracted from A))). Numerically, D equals -0.17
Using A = 1.56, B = 1.28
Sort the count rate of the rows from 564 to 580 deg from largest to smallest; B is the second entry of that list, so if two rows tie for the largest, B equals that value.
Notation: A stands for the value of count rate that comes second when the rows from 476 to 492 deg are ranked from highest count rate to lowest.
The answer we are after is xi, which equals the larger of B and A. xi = 1.62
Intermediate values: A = 1.108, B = 1.618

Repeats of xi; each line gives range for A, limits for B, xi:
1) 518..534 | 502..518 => 1.33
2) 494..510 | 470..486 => 1.30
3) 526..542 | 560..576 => 1.62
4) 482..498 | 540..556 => 1.21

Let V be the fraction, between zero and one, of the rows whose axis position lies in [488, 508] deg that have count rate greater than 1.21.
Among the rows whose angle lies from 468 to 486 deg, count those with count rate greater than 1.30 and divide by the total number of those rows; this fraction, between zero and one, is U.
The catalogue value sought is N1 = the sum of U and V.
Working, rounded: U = 0.0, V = 0.30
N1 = 0.3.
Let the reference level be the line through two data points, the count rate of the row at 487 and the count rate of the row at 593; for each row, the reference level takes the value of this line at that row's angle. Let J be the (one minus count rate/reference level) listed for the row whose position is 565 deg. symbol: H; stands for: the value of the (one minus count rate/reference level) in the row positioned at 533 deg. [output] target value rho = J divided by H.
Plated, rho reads 1.7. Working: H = -0.15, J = -0.25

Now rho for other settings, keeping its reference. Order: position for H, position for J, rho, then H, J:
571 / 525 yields 0.8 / -0.31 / -0.25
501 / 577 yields 0.8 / -0.20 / -0.16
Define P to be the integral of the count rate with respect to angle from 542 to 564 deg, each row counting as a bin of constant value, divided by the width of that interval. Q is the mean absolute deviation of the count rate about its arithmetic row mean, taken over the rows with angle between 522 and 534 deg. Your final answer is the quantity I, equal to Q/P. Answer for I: 0.02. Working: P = 1.24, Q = 0.02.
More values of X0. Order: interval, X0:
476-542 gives 541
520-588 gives 559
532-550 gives 549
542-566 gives 559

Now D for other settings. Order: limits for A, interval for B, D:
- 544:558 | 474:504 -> -0.08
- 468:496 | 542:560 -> 0.20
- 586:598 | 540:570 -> 0.11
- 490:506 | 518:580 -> 0.32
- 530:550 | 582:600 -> 0.23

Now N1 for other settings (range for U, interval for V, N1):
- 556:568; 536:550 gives 1.1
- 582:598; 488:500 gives 0.6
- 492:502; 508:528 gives 1.0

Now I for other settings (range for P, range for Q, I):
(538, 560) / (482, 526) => 0.11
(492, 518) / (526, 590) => 0.10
